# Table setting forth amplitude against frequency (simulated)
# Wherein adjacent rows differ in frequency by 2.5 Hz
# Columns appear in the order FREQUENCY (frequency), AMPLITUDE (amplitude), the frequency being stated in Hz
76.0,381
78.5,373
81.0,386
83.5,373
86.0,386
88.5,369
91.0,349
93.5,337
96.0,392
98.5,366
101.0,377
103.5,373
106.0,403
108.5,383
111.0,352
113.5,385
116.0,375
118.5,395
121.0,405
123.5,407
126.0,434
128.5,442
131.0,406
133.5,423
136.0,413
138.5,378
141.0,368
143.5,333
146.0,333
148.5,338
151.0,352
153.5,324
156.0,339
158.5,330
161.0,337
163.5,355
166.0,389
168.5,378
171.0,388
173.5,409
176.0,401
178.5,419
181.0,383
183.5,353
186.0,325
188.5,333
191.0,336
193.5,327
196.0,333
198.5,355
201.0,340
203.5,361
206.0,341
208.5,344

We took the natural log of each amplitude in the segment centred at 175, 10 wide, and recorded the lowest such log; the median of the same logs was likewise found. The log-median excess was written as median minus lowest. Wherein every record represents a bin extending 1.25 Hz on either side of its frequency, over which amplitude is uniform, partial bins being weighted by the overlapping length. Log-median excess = 0.043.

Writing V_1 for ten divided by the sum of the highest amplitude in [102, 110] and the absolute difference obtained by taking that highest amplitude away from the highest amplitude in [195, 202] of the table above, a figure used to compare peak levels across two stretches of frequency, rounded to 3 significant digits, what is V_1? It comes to 0.0222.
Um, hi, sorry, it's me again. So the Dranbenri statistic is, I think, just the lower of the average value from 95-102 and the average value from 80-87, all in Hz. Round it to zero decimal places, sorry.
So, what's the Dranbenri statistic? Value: 378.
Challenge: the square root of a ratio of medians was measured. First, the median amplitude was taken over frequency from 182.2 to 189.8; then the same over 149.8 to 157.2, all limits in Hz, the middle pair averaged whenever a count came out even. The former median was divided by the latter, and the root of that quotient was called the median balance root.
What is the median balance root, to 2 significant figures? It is 0.99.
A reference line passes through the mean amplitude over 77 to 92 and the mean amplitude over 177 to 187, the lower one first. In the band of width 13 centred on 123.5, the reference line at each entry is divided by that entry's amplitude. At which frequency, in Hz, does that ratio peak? 118.5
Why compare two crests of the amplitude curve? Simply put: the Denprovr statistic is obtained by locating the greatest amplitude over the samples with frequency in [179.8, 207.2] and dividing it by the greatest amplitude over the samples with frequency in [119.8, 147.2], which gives 0.87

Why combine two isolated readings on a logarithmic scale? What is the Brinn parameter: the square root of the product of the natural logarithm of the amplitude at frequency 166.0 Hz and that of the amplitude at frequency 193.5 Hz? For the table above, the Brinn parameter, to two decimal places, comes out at 5.88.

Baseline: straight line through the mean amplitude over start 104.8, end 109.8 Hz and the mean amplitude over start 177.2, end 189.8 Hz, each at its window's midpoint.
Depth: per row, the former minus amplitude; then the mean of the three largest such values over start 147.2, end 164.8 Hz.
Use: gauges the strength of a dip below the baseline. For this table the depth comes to 44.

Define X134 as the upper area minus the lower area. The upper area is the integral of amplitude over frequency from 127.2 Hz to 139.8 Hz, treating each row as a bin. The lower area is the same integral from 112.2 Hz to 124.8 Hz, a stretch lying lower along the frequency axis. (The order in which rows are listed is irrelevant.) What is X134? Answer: 238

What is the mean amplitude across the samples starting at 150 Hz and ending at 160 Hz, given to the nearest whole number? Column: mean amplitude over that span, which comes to 336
